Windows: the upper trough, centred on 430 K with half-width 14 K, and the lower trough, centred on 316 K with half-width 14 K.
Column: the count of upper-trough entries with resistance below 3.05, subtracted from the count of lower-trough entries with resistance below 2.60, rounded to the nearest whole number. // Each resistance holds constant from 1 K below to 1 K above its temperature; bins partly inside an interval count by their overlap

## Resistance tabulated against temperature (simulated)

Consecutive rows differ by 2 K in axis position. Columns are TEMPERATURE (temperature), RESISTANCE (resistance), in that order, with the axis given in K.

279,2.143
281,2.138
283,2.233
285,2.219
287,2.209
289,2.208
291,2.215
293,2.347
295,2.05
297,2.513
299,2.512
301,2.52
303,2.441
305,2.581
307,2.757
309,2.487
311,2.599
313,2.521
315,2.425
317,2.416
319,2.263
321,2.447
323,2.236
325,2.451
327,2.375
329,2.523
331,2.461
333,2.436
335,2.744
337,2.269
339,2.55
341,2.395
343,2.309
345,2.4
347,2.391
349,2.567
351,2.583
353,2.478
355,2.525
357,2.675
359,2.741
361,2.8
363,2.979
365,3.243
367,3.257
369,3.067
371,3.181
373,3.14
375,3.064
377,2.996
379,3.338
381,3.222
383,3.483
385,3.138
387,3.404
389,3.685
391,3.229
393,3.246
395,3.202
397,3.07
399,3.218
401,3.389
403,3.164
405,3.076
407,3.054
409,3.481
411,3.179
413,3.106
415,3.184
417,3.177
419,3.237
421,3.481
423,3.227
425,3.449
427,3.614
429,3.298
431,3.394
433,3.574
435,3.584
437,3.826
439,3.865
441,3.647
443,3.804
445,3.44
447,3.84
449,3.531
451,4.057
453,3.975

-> 13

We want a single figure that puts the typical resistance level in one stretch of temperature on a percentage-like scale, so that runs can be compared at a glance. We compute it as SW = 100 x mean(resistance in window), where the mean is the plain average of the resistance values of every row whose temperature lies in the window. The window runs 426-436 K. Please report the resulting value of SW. 349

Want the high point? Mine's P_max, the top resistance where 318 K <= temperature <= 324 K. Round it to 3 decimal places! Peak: 2.447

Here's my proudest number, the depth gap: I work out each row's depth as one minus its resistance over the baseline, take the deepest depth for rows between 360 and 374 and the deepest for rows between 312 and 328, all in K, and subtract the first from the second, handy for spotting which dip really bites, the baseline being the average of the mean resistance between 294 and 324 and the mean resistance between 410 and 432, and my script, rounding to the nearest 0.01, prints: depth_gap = 0.20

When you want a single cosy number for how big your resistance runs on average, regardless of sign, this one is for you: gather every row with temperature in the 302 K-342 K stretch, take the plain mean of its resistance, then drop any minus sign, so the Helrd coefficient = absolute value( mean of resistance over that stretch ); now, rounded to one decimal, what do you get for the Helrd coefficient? 2.5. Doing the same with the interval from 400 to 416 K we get 3.2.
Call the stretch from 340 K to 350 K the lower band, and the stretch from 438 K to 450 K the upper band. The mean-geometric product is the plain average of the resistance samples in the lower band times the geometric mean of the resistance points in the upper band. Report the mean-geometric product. 8.9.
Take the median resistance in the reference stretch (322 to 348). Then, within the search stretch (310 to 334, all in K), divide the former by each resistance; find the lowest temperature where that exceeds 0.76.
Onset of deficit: 311 K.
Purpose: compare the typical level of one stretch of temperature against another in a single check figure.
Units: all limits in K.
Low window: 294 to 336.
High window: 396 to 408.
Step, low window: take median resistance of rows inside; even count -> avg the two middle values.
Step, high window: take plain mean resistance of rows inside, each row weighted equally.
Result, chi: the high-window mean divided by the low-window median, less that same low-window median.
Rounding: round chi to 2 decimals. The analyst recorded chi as -1.18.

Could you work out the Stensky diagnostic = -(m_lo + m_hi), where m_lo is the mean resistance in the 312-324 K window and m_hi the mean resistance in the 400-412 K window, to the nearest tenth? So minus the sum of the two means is -5.6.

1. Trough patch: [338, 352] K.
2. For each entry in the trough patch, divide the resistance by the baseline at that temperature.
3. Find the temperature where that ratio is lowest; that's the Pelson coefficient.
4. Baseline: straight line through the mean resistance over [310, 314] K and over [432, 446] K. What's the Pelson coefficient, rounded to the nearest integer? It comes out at 343 K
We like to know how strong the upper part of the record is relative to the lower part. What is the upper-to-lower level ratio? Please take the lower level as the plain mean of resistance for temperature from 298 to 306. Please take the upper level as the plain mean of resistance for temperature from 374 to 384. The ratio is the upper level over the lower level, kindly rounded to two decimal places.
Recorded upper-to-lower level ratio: 1.28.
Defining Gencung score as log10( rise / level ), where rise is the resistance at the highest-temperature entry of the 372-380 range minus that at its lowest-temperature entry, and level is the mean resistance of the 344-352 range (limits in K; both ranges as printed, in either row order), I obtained -1.1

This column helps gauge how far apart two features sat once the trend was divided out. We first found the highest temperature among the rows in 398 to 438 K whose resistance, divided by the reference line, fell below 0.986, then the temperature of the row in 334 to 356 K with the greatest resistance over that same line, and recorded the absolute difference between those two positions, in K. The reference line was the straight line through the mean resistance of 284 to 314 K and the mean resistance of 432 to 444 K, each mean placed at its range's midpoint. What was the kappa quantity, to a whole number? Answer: 100 K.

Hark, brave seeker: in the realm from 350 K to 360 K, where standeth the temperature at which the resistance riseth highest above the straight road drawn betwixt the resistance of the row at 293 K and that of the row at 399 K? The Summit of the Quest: 359 K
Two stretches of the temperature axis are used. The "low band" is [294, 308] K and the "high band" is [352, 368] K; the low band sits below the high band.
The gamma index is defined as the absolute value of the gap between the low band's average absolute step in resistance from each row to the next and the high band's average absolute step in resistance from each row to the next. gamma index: 0.033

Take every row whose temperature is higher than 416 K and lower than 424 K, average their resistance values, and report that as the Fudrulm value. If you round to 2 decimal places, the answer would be 3.28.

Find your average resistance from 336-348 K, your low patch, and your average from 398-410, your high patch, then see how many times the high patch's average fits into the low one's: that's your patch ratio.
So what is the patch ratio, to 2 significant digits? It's 0.74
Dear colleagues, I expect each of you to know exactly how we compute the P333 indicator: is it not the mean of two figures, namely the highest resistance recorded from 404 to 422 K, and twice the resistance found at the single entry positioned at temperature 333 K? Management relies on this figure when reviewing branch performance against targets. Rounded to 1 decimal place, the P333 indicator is 4.2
